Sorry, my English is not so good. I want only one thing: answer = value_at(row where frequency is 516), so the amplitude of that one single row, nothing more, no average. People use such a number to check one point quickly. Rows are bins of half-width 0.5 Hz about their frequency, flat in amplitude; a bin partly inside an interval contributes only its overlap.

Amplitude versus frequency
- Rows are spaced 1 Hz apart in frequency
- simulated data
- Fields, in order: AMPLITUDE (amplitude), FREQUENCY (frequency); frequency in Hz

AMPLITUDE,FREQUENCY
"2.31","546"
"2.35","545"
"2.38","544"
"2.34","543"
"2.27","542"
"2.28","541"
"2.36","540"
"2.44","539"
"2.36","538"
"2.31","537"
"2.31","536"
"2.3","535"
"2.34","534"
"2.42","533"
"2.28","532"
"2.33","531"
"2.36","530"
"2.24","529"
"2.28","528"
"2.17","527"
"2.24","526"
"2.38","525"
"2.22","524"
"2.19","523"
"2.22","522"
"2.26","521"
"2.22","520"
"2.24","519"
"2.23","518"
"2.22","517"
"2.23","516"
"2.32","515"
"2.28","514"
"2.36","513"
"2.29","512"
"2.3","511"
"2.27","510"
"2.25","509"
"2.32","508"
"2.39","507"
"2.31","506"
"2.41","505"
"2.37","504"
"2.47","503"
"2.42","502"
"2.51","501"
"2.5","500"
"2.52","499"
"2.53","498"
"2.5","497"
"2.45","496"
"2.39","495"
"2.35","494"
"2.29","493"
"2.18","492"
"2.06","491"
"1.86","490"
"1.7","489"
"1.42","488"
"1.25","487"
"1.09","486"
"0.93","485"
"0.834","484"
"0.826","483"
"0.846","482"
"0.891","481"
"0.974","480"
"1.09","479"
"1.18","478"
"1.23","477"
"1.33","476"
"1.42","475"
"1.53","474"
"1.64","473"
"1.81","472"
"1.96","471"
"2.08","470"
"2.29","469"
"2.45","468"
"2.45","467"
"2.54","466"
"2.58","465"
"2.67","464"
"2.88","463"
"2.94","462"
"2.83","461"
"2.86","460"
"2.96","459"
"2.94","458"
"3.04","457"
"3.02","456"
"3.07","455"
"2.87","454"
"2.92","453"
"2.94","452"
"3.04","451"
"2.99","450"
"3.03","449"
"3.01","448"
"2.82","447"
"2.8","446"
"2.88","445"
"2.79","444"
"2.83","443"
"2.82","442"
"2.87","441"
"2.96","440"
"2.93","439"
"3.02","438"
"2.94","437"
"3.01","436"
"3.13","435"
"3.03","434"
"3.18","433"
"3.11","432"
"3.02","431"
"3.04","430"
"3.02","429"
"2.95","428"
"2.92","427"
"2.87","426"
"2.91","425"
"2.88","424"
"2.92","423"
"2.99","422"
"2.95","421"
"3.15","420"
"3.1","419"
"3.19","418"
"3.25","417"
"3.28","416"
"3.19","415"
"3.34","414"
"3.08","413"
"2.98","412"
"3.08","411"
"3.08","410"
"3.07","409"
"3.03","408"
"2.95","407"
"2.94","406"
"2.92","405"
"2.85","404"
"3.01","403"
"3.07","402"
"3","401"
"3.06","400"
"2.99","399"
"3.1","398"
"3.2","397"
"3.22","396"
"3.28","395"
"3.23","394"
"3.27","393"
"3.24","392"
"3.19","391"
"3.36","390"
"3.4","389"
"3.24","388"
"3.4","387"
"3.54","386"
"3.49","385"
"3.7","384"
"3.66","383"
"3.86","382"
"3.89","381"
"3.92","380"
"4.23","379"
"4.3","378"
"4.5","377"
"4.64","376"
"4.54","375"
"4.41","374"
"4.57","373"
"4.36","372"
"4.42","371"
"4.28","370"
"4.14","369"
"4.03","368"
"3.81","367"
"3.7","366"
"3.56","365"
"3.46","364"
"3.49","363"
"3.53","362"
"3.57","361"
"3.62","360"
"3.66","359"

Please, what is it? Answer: 2.23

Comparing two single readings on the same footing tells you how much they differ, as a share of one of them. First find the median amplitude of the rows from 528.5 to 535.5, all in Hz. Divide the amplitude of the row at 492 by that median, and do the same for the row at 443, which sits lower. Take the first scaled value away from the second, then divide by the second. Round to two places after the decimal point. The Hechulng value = 0.23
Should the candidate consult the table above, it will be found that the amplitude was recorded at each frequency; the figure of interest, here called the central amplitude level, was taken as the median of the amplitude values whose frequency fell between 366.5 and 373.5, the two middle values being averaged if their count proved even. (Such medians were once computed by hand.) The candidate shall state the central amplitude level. 4.3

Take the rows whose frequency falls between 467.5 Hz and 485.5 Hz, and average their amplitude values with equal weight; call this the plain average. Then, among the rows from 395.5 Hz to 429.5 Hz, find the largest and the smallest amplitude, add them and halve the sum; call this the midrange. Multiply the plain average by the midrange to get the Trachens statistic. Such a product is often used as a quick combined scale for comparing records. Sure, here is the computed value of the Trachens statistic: 4.4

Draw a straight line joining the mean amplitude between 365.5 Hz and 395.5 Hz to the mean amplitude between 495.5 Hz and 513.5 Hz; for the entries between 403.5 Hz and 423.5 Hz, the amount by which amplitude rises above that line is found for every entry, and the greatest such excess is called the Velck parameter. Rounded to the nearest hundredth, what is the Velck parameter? -0.12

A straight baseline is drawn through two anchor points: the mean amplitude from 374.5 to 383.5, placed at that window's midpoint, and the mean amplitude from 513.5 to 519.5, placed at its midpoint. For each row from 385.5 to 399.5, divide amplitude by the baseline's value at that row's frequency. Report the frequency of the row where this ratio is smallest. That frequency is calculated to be 399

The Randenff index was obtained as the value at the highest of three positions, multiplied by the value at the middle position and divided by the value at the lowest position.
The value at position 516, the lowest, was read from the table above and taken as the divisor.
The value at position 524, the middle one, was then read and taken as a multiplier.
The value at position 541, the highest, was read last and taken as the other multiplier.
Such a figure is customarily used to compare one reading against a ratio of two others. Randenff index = 2.27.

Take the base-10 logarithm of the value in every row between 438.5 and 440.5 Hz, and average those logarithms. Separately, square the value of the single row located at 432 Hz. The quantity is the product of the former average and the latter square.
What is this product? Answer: 4.5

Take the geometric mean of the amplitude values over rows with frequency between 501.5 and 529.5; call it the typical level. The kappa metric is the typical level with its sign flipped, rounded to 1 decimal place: -2.3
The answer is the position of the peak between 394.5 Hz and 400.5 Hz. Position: 395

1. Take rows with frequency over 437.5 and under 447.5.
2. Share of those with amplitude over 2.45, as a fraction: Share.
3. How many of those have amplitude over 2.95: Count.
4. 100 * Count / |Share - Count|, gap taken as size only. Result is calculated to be 200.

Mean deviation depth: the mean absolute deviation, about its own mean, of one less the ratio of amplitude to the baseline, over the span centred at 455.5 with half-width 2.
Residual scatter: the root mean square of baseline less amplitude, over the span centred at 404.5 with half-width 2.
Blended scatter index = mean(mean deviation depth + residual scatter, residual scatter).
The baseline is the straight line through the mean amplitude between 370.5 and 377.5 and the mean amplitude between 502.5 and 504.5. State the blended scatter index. 1.1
